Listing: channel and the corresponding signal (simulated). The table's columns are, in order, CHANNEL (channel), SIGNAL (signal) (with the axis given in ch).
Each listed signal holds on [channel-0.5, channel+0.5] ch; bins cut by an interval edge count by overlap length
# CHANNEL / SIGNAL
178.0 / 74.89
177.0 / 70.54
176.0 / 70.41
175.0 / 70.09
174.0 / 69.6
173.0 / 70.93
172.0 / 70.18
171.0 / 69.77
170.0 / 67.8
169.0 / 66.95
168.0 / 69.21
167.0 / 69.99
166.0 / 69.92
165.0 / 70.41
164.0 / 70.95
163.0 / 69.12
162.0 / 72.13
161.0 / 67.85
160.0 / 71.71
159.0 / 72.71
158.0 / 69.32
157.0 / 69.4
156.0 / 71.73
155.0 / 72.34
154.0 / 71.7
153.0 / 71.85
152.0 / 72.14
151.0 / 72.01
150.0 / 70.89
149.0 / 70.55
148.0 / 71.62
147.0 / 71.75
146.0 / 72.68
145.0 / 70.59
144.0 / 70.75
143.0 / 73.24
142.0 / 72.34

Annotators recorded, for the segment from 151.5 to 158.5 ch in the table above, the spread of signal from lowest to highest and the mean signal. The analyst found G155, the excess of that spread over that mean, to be -68.2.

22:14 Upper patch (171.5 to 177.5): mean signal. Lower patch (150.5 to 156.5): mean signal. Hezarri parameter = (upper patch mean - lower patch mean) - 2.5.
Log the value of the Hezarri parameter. -4.2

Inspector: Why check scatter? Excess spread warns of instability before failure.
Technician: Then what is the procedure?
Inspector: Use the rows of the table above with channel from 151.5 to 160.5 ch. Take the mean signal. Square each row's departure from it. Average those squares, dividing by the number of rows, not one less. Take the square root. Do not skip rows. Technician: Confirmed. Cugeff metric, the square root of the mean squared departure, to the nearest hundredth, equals 1.15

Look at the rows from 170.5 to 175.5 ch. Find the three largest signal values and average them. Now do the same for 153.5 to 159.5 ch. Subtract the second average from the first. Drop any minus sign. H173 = 1.86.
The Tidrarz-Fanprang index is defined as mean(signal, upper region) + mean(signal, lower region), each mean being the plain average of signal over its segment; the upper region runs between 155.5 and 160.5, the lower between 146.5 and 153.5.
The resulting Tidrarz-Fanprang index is 143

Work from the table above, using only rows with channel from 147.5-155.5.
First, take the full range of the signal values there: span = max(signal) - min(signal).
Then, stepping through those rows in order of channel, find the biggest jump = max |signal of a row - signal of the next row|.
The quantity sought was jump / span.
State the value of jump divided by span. 0.63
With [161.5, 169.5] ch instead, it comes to 0.58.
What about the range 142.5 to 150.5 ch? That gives 0.93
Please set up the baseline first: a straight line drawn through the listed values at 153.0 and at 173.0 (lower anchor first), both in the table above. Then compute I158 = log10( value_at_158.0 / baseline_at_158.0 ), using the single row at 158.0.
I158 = -0.014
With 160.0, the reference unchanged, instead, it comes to 0.001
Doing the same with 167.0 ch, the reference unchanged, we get -0.007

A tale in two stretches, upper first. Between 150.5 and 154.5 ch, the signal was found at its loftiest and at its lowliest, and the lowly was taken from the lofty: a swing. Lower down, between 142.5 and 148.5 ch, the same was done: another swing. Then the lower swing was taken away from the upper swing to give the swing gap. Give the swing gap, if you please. -2.2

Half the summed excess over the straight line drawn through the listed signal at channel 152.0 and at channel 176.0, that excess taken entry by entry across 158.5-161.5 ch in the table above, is -1.2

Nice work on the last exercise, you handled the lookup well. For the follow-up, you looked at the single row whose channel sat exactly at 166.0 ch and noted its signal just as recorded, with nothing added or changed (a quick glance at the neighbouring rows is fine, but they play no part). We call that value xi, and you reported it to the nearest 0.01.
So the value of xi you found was 69.92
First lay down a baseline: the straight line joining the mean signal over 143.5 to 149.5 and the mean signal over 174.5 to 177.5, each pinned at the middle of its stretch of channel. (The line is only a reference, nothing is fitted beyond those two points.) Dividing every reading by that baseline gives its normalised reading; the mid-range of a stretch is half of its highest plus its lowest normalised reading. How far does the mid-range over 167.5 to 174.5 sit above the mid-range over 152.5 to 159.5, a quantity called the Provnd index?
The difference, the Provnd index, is -0.024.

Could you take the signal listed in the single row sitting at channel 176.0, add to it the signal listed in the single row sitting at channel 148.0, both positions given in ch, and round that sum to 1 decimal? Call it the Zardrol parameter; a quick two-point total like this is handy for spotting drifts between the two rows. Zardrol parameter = 142.0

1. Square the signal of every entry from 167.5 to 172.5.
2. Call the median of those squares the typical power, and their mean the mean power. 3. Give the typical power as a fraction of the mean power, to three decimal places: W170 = 1.012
